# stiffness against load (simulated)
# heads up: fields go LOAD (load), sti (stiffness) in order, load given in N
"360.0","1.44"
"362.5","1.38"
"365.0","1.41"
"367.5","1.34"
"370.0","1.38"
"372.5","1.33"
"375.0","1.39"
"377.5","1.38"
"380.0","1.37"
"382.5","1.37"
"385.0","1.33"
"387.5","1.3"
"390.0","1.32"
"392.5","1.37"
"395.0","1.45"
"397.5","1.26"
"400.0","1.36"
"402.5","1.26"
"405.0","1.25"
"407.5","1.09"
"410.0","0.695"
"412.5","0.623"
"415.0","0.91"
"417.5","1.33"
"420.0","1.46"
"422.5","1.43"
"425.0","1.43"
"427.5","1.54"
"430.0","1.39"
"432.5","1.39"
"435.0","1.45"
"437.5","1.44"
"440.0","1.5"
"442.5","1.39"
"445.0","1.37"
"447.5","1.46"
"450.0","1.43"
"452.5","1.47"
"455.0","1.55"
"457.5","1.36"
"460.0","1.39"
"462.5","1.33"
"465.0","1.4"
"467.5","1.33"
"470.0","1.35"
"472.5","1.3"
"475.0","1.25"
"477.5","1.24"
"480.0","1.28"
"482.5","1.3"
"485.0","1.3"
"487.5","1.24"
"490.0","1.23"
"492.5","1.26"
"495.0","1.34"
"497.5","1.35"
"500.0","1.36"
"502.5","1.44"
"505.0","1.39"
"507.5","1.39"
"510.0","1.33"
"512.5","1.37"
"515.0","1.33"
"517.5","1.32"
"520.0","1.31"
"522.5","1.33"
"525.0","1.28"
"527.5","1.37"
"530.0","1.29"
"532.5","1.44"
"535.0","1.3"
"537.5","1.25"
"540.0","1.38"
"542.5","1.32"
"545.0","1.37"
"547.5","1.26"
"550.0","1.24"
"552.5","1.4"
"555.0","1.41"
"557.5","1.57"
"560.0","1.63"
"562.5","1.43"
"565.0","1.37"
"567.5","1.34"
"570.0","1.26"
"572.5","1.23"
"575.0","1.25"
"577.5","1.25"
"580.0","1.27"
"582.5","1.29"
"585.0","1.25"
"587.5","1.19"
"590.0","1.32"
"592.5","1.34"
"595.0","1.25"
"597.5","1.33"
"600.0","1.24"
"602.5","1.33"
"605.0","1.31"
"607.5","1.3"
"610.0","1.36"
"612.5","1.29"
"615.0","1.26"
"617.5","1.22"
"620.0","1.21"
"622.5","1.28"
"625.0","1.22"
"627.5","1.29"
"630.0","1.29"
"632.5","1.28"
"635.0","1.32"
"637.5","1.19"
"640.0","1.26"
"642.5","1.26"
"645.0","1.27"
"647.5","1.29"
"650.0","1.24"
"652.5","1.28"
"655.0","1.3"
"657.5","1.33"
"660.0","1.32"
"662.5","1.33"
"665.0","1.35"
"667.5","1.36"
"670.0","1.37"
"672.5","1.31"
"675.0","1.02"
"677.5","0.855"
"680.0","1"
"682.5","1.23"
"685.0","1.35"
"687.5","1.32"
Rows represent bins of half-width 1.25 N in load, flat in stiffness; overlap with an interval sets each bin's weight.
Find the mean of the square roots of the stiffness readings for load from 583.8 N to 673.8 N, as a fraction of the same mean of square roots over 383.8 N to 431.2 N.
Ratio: 1.02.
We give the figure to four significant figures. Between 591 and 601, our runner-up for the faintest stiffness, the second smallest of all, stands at 1.250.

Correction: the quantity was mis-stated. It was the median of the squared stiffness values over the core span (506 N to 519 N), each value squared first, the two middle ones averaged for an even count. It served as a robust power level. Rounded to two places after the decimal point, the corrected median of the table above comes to 1.77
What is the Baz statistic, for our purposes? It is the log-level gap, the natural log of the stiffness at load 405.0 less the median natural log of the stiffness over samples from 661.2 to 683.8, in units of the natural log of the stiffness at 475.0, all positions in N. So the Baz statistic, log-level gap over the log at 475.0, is -0.21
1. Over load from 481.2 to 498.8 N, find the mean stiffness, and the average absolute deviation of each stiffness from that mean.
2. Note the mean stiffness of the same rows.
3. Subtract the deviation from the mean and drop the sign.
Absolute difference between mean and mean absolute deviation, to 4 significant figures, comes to 1.250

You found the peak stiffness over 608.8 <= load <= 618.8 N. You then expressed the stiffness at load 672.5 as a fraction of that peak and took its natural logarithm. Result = -0.037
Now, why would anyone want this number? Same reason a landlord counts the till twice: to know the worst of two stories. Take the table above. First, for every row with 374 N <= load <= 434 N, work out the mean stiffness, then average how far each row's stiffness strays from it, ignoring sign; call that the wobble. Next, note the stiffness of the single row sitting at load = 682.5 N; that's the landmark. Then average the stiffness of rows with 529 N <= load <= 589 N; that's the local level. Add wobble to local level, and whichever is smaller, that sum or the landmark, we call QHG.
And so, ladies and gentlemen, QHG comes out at 1.23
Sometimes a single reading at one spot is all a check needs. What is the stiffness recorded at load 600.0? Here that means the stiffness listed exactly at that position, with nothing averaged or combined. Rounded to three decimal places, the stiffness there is 1.240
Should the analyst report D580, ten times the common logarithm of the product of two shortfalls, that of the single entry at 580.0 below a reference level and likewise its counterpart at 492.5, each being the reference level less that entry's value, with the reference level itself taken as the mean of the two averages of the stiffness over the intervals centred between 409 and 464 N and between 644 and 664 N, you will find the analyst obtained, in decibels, -26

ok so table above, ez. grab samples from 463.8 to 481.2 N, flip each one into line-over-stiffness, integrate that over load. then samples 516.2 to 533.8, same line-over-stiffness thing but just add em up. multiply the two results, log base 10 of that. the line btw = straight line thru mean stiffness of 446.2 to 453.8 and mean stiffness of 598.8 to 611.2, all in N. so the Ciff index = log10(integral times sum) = 2.14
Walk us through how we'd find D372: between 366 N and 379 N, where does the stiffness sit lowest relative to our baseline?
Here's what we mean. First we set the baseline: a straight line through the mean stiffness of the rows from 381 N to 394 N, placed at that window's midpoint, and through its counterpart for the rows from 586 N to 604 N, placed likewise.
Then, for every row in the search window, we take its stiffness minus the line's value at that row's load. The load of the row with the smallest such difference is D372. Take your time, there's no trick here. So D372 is 372.5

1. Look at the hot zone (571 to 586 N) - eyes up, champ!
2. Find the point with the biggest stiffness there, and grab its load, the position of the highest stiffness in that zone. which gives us 582.5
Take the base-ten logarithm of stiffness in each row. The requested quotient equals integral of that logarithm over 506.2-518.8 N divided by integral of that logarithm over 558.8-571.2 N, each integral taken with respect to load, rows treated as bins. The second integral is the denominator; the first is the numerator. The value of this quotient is 0.9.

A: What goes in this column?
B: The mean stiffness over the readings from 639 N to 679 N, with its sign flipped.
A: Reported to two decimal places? -1.26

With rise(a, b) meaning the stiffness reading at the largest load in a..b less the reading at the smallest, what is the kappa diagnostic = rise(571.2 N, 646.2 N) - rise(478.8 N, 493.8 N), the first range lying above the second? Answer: 0.1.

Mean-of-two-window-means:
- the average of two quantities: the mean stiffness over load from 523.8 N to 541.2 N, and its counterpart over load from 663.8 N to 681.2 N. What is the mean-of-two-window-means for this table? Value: 1.26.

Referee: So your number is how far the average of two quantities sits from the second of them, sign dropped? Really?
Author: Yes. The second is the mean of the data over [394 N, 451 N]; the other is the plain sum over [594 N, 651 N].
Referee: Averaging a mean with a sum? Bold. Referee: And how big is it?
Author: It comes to 14.0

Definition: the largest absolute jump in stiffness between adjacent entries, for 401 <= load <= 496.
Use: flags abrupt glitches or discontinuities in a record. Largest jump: 0.42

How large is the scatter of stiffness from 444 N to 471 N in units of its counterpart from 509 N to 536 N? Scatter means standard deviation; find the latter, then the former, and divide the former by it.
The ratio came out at 1.5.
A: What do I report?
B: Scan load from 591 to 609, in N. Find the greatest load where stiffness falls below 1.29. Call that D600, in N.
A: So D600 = 600.0 N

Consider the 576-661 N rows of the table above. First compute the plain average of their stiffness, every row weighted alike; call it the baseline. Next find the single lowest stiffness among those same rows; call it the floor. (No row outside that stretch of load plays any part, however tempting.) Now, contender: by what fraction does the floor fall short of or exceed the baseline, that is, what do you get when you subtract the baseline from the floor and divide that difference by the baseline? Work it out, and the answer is -0.068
